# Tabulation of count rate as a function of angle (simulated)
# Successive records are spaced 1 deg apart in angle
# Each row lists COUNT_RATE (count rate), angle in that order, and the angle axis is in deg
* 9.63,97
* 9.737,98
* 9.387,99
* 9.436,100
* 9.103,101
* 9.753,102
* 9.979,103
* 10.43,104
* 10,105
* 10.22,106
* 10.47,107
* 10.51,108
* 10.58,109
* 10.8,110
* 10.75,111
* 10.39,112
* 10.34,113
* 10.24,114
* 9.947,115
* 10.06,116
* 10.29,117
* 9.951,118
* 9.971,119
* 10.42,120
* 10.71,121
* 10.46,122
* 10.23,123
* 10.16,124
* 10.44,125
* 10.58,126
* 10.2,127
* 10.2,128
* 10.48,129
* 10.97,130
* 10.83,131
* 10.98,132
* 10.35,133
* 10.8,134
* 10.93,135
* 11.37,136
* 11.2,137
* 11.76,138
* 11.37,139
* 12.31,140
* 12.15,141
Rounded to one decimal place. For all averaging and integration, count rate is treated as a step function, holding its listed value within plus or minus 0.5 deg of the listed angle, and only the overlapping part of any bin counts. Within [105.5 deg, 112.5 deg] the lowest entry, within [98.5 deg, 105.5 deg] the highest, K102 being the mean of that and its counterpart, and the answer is 10.3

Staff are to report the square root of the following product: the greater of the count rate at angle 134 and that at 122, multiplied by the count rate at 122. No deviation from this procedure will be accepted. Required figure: 10.63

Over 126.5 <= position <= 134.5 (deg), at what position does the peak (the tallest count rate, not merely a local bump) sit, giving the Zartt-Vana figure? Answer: 132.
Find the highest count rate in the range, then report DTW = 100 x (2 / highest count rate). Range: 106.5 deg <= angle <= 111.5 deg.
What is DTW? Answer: 18.5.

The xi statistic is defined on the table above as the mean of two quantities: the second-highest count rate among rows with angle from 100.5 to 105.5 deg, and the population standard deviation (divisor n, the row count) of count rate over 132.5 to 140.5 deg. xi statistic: 5.28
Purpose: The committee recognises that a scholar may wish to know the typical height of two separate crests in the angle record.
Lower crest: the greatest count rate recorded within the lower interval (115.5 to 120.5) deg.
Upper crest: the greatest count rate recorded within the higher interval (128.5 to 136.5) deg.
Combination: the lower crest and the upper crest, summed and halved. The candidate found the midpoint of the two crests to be 10.9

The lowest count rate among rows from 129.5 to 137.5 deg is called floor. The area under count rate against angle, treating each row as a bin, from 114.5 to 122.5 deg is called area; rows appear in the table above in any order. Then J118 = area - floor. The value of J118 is 71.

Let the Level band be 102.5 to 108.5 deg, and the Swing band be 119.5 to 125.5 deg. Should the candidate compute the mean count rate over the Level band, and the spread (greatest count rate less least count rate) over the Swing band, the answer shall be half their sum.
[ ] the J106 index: 5.41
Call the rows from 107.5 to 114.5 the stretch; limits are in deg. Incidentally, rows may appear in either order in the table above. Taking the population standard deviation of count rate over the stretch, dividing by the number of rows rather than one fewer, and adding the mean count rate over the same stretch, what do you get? 10.7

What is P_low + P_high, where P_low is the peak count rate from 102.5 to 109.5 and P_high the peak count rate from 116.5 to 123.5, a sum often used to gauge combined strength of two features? 21.3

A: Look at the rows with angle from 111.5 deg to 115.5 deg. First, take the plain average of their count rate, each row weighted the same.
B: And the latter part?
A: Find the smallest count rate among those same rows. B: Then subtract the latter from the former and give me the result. 0.28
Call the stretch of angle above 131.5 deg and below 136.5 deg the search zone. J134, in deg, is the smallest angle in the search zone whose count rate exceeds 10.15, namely 132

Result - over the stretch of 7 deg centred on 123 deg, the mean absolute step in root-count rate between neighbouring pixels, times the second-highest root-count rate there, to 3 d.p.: 0.106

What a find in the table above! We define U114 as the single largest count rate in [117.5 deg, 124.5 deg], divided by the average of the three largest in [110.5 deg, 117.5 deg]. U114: 1.02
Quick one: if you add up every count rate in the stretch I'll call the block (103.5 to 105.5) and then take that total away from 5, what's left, -15.4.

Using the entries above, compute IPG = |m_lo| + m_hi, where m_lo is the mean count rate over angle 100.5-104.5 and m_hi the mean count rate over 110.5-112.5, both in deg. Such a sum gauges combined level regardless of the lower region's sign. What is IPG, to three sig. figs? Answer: 20.4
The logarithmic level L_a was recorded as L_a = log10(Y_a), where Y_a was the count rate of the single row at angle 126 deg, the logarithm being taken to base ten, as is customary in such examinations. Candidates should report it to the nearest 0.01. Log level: 1.02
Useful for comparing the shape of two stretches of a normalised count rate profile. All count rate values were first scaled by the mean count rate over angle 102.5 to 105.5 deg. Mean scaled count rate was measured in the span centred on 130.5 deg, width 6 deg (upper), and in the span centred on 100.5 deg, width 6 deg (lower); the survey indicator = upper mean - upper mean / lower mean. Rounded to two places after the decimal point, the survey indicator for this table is -0.06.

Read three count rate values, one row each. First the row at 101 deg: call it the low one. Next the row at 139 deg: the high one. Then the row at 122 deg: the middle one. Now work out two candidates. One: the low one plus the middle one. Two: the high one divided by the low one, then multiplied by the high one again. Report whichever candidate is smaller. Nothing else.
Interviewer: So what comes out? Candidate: 14.2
